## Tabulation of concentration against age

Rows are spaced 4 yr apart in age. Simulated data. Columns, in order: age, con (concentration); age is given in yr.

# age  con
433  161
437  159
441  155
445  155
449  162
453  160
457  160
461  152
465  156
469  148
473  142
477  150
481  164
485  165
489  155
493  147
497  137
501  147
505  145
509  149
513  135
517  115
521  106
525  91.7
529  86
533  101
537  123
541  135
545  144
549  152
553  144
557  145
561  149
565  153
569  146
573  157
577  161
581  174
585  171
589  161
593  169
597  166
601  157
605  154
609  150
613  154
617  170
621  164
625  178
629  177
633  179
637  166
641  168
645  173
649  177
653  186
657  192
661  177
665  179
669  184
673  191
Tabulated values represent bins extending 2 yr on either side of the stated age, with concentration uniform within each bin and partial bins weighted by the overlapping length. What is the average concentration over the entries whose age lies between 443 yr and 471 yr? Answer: 156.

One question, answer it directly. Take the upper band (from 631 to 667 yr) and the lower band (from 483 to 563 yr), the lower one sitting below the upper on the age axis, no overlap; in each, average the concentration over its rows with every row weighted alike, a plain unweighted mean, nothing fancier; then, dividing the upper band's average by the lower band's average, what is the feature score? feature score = 1.33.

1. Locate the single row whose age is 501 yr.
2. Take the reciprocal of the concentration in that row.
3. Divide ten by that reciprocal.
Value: 1470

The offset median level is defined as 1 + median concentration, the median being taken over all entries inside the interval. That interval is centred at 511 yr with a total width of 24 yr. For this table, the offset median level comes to 141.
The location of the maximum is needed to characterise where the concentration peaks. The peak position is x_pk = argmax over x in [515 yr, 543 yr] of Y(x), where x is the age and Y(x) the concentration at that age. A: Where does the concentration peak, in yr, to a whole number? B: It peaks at 541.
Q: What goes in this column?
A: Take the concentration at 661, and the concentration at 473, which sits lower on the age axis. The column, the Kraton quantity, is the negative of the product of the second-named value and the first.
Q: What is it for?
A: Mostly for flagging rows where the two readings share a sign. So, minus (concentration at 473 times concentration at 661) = -25134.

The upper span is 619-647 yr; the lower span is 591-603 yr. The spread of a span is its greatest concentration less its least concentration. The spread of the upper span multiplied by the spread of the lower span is 180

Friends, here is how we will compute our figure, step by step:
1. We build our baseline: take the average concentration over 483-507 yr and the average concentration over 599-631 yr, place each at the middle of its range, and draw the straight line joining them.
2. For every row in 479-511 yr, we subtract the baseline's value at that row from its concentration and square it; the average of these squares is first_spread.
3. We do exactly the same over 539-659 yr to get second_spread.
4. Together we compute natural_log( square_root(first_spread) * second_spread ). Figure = 7.0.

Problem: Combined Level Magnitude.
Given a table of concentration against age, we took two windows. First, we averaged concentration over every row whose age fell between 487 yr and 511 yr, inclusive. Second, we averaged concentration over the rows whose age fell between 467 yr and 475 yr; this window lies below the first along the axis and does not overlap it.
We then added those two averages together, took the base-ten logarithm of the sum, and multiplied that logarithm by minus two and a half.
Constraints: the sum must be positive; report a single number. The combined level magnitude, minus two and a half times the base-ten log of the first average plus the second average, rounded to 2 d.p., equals -6.16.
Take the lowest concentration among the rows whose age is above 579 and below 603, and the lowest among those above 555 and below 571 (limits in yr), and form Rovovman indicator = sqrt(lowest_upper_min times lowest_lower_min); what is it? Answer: 151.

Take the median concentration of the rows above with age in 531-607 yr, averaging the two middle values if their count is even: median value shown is 153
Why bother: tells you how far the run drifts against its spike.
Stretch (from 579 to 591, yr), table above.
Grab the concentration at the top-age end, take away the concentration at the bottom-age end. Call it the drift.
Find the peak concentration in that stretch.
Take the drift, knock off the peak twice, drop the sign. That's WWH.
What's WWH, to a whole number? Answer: 361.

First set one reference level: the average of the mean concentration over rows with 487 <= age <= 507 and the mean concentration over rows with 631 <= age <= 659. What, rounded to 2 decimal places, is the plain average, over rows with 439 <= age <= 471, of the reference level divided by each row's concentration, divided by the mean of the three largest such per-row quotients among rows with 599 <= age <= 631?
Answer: 0.98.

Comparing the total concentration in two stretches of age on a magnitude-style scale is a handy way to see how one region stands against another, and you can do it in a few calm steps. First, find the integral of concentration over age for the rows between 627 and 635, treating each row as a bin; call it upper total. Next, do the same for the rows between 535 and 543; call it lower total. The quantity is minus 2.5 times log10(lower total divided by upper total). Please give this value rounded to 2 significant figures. 0.35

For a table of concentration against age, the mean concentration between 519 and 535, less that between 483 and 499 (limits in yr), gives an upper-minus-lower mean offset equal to -55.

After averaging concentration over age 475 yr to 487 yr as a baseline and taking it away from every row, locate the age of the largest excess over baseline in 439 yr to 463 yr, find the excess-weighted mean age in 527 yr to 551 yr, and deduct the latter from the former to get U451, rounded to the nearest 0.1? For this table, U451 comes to -85.7 yr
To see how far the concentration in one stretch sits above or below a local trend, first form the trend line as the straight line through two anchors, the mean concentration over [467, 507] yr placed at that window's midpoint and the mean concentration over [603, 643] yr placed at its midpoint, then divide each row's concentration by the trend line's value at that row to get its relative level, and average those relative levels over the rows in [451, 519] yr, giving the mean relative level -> 0.99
